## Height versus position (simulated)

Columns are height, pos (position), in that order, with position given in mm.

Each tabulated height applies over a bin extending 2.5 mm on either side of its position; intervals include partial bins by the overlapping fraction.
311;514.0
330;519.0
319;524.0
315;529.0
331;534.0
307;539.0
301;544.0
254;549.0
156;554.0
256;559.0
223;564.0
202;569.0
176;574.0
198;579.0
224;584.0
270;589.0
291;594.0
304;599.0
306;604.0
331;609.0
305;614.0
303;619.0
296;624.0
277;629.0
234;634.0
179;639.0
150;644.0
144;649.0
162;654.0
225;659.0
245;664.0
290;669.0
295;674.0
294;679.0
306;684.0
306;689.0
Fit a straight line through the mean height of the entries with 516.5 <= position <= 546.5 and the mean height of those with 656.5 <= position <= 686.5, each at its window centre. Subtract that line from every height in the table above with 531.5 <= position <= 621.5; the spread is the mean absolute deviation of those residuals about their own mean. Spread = 49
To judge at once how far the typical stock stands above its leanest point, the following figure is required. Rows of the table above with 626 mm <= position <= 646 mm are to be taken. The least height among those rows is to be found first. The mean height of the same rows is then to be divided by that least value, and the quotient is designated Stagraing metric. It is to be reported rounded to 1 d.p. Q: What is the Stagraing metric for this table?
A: 1.4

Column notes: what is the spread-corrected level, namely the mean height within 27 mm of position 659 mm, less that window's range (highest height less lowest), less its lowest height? -77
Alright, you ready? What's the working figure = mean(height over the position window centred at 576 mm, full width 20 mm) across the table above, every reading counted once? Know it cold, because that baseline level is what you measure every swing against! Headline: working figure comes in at 200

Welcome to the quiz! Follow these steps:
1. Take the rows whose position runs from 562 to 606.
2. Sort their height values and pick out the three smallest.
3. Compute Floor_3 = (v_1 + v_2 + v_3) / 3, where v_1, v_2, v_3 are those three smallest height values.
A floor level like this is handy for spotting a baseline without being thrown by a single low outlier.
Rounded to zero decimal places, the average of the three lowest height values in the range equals 192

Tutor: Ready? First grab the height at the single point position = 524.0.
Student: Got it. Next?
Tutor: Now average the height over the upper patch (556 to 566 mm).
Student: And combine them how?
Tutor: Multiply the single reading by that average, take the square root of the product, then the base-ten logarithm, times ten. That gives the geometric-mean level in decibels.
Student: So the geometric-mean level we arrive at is 24.4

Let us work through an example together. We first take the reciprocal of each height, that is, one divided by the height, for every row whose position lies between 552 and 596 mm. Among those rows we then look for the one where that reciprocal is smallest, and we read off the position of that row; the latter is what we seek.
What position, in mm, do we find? 594.0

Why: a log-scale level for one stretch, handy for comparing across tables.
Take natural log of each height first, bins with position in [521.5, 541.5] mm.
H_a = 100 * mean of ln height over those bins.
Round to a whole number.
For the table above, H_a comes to 576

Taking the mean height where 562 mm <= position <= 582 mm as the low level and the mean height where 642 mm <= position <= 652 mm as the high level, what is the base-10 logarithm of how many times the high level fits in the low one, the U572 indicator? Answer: 0.13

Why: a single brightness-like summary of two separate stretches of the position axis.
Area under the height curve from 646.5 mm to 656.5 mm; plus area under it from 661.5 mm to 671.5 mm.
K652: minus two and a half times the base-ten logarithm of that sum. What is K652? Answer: -9.06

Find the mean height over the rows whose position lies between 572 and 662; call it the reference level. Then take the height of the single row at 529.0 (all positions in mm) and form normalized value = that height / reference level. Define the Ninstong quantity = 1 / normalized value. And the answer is 0.8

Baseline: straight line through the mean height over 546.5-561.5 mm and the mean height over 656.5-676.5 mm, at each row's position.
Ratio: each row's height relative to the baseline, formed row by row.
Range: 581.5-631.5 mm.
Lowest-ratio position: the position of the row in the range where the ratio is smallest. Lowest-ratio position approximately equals 584.0 mm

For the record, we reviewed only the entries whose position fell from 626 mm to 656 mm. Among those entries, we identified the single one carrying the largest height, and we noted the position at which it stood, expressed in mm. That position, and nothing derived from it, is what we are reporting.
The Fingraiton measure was 629.0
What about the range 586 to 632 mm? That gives 609.0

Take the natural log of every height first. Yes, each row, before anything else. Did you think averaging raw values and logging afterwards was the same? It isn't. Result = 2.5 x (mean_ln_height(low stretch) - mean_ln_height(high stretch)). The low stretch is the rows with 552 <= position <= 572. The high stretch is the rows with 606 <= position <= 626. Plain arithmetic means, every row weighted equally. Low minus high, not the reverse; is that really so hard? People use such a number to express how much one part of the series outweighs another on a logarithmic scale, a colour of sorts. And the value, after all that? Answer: -1.0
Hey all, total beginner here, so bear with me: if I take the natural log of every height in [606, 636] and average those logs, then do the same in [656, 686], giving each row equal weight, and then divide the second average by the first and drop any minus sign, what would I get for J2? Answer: 0.99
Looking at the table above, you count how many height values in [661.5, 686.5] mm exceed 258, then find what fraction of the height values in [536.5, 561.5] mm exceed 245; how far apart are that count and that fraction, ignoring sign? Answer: 3.2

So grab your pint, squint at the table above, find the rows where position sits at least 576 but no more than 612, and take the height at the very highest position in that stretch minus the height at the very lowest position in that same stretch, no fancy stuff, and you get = 133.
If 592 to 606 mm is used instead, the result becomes 15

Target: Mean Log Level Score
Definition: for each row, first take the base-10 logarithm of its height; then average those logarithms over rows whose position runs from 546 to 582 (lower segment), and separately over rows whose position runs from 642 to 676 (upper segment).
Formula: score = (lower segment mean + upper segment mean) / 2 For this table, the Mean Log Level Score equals 2.32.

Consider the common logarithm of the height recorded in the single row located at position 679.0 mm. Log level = 2.47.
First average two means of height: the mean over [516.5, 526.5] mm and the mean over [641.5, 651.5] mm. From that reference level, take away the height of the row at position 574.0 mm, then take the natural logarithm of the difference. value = 4.1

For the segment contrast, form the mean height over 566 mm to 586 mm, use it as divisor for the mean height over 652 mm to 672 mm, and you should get 1.2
